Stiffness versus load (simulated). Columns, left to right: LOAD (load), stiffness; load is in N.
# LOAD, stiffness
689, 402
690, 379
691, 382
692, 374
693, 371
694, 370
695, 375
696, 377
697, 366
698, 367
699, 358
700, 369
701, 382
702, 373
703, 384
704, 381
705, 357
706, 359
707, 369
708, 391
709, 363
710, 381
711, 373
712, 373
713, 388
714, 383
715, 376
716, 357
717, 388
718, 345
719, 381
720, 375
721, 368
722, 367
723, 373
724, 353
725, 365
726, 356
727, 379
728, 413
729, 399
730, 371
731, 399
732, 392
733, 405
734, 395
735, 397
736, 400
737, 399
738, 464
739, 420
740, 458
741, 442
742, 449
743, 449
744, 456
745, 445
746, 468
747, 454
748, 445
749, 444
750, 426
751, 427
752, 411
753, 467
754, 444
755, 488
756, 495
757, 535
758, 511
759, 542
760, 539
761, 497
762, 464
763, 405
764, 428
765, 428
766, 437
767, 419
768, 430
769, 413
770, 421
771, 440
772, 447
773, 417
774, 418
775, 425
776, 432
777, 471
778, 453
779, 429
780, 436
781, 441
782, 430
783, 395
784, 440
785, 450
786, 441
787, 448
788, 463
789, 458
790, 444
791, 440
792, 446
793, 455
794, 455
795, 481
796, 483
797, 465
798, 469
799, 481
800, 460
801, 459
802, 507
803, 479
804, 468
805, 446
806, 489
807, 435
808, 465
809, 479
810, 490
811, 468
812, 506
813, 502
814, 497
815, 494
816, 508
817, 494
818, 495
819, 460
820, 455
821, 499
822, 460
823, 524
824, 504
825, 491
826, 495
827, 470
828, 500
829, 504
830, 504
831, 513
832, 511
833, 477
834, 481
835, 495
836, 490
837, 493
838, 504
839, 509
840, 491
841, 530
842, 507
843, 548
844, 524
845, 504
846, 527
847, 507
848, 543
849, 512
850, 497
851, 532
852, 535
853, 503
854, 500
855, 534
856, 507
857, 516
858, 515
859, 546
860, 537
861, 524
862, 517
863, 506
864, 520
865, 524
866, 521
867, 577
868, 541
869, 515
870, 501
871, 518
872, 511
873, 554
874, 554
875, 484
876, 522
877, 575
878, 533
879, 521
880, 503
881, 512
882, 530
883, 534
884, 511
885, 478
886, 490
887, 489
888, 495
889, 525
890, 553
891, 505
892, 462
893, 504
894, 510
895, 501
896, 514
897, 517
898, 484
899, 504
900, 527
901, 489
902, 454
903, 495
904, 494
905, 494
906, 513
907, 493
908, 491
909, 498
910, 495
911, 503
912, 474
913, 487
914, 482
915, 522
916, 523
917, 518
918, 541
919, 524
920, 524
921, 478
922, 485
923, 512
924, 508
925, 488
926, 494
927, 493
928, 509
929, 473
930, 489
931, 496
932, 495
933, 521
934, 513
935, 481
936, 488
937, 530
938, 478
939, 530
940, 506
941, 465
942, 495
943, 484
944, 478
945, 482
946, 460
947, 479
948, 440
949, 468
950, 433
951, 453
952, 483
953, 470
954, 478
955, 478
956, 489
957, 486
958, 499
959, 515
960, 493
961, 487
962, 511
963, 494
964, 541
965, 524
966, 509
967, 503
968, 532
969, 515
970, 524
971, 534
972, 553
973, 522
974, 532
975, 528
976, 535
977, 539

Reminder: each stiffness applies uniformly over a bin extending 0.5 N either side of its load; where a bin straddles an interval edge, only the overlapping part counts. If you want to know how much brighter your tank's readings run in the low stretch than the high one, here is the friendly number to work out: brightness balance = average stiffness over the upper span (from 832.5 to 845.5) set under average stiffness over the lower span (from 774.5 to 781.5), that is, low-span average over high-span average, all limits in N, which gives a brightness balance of 0.875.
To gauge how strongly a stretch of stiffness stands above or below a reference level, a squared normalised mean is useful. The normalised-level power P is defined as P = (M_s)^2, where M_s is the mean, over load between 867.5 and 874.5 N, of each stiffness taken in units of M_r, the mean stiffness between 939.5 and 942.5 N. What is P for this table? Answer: 1.17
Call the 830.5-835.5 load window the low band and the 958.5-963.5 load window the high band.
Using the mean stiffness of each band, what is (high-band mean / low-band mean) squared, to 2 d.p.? 1.02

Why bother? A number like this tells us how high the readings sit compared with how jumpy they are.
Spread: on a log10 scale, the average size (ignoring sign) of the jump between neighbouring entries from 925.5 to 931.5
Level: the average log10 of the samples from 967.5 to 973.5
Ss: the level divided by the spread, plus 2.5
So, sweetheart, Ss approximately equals 205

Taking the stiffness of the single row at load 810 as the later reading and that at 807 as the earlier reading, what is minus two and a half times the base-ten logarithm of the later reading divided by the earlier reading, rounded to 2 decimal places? -0.13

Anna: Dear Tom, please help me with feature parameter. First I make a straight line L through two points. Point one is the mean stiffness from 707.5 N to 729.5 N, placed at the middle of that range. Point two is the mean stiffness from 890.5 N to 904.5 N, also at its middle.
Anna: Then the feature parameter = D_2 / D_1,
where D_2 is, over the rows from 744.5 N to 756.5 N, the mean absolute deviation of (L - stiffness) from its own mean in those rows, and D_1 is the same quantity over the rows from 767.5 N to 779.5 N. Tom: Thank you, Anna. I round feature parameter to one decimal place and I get 1.5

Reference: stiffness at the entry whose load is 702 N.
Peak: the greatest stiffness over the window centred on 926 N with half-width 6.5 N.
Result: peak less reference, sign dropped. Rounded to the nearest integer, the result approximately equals 151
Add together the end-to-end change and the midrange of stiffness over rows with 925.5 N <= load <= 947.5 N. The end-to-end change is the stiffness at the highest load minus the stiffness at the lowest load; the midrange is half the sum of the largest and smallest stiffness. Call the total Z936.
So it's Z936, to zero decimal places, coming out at 480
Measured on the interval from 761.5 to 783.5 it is 364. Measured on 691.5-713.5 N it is 388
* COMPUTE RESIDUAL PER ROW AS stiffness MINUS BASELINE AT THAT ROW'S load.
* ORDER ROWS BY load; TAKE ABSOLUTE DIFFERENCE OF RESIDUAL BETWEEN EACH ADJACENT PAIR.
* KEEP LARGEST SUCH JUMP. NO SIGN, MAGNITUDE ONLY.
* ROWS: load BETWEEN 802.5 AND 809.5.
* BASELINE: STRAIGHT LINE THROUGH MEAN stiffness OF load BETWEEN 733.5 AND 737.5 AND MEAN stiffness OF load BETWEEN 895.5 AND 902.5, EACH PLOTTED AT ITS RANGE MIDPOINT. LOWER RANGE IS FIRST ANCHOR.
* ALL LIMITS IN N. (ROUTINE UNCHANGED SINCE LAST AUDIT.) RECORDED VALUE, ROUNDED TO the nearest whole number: 55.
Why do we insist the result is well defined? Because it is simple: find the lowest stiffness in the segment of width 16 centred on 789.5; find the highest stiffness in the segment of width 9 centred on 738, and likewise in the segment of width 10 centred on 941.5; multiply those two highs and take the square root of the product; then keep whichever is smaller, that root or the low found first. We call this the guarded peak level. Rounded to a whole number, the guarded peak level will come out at 395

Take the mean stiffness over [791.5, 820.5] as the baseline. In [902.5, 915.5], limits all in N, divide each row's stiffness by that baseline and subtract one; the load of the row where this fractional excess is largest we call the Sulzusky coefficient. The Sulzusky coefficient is 915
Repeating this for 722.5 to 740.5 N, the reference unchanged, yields 738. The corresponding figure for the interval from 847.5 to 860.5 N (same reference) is 859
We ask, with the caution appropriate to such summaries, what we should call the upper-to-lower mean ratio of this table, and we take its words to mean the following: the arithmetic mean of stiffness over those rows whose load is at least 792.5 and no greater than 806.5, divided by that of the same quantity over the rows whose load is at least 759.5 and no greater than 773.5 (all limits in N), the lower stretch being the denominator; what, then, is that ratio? 1.07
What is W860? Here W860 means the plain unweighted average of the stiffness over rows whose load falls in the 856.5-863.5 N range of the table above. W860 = 523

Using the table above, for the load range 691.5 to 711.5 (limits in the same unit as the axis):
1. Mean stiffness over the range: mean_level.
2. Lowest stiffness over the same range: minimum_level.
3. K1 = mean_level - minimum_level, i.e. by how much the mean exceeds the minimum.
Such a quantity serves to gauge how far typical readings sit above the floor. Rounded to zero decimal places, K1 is 15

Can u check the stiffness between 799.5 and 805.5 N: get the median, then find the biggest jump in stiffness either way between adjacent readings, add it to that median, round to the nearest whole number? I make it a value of 512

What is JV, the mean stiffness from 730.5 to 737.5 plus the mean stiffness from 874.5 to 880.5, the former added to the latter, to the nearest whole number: 921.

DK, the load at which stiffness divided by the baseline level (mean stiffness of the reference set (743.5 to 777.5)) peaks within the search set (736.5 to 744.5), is 738 N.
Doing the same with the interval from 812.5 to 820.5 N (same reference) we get 816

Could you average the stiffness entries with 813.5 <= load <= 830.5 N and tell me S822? 491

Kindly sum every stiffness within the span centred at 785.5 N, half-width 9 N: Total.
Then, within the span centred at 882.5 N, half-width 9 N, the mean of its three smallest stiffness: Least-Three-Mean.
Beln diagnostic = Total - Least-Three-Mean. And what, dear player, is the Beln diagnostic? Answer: 7511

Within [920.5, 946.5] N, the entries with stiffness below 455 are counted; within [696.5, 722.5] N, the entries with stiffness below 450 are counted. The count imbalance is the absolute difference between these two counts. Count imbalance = 26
